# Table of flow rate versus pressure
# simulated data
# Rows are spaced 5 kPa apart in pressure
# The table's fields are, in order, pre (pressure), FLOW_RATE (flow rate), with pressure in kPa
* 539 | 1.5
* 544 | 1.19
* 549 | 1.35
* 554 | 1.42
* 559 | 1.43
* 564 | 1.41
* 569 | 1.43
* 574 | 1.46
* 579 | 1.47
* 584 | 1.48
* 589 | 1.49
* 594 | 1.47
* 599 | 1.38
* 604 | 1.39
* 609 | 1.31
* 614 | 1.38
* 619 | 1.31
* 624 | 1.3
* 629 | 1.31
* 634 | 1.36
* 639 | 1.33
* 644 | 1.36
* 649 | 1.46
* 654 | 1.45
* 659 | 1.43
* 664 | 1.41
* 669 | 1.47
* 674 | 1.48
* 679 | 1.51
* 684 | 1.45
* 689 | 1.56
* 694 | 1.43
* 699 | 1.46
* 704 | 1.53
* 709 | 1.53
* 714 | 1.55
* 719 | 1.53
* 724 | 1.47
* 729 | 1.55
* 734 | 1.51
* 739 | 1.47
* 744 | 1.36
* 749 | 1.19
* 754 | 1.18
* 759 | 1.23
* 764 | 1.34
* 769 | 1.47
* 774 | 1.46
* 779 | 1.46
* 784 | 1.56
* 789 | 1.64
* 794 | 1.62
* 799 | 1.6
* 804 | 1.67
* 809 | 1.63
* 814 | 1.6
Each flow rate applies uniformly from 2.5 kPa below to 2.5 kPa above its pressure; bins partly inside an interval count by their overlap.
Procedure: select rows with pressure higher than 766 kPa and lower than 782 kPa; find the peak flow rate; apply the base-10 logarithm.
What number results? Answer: 0.167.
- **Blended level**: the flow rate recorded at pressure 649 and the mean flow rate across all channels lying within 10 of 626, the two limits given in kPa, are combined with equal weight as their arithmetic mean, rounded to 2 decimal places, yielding 1.39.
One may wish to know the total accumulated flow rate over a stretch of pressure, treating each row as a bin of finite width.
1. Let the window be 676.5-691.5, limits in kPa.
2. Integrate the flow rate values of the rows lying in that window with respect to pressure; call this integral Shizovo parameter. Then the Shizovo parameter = 22.6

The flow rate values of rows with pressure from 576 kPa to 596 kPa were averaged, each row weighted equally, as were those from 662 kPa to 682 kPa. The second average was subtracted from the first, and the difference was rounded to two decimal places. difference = 0.01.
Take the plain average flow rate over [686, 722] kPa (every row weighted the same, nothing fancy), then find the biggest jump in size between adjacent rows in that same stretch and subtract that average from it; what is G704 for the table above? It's -1.38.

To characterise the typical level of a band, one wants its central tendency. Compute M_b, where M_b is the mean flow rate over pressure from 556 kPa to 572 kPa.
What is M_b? 1.42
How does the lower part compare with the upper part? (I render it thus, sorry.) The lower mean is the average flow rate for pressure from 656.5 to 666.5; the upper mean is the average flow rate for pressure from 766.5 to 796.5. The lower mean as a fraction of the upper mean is 0.93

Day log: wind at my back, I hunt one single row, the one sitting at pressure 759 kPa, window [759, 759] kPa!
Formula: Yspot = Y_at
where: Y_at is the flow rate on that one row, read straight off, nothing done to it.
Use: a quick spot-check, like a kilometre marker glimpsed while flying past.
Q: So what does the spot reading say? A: 1.23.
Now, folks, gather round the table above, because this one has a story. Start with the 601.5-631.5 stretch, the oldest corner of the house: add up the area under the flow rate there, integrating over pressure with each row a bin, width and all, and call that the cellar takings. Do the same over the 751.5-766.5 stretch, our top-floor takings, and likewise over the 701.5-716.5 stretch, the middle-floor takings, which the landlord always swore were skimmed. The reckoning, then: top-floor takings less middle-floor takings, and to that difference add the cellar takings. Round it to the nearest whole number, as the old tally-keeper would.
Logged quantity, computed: 36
